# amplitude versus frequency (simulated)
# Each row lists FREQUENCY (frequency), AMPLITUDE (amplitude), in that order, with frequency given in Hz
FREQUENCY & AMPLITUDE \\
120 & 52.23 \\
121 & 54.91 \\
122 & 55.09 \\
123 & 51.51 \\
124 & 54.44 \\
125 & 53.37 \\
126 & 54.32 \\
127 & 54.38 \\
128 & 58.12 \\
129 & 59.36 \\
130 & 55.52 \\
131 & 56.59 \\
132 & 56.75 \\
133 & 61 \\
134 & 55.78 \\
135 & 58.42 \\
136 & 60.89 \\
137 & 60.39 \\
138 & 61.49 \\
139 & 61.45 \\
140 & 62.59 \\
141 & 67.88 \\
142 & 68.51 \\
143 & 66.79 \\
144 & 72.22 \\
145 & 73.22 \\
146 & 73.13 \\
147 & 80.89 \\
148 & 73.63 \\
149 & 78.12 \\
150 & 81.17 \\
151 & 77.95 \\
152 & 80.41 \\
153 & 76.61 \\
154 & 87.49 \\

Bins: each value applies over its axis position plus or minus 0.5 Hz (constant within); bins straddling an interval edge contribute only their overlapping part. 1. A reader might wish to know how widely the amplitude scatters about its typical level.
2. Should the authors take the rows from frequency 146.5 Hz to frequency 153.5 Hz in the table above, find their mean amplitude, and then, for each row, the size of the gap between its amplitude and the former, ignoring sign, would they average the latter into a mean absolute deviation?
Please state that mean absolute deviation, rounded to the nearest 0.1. 2.1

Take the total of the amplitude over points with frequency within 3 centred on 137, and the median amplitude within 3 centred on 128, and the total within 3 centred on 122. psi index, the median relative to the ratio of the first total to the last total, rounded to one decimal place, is 51.4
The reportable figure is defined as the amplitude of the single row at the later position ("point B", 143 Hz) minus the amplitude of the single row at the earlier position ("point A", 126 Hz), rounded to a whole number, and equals 12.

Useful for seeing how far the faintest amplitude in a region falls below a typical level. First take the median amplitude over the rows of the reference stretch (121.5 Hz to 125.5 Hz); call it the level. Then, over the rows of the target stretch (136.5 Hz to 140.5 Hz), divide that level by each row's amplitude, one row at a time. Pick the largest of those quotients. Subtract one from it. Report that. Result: -0.11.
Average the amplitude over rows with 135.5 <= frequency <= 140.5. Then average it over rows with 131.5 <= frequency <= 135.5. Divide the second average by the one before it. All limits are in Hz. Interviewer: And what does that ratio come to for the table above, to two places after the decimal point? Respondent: 0.95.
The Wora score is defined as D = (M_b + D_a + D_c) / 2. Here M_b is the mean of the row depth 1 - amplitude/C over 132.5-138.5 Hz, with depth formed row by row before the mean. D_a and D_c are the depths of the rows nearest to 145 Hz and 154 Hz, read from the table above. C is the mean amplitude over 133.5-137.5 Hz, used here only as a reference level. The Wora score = -0.37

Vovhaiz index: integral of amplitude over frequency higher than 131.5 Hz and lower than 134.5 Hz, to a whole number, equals 174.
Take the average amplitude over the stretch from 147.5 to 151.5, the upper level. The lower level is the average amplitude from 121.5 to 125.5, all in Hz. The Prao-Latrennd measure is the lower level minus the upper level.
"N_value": -24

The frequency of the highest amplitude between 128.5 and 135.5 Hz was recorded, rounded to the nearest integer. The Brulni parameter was 133 Hz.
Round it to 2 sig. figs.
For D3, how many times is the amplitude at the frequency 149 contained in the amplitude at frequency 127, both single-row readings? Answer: 0.70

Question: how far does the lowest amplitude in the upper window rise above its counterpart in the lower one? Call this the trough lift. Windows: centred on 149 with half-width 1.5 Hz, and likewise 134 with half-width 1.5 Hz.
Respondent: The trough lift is 18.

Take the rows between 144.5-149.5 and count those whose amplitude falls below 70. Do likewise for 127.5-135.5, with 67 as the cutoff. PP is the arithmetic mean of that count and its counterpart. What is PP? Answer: 4.0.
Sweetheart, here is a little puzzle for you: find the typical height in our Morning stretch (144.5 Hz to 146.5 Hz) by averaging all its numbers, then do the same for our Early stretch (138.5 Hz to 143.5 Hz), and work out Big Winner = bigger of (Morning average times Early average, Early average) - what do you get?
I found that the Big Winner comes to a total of 4789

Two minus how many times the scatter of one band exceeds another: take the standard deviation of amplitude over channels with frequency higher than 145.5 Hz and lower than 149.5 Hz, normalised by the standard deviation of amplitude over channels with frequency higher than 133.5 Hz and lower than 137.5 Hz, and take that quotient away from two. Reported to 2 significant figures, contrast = 0.40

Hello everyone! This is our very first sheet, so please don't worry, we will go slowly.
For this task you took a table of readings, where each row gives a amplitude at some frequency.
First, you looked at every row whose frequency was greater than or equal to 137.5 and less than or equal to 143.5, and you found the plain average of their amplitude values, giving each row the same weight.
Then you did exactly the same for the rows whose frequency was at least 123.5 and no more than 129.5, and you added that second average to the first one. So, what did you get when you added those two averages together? 120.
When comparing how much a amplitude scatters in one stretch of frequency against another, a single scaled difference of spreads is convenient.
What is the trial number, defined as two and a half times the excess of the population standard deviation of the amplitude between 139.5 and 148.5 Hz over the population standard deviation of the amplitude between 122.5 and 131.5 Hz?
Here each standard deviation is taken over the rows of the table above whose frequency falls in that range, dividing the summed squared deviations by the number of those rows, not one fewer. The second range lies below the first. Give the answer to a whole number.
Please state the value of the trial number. 7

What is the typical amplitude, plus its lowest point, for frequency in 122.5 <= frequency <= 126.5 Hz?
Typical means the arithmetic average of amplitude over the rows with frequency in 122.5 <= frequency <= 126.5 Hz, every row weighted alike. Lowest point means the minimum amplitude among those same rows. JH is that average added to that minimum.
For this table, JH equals 105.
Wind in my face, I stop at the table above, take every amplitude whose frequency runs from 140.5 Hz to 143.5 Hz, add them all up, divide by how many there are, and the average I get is 68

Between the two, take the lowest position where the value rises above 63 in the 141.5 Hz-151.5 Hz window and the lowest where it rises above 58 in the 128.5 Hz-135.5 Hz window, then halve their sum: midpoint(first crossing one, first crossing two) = 135.5 Hz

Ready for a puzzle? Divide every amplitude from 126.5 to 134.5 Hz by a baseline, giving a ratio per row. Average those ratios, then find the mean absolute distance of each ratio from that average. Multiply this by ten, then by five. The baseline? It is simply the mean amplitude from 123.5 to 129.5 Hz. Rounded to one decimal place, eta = 1.6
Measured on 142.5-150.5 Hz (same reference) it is 3.5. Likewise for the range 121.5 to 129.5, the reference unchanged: 1.7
